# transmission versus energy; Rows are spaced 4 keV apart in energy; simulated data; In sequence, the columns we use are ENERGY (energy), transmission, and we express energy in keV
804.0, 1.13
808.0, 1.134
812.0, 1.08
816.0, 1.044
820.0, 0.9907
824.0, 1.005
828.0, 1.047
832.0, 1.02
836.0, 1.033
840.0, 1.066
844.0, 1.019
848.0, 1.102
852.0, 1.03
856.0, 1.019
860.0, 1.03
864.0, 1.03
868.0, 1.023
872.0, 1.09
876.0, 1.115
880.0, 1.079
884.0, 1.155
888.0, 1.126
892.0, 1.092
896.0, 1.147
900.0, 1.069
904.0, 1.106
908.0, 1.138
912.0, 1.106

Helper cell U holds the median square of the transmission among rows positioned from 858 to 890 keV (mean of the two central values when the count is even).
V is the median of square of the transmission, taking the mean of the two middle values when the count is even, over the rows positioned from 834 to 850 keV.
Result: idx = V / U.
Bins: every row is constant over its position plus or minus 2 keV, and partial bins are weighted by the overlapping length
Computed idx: 0.94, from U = 1.18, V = 1.10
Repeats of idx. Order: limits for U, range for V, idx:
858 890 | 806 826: 0.93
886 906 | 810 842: 0.88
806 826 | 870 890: 1.14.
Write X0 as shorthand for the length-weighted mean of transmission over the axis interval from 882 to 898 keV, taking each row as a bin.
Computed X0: 1.13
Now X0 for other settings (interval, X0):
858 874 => 1.04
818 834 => 1.02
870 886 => 1.11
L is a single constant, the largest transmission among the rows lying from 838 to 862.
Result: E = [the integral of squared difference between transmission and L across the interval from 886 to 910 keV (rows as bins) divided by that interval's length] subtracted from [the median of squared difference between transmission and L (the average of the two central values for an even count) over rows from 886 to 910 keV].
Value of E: 0.0000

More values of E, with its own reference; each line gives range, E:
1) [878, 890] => -0.0007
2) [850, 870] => -0.0006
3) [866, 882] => -0.0014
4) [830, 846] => 0.0008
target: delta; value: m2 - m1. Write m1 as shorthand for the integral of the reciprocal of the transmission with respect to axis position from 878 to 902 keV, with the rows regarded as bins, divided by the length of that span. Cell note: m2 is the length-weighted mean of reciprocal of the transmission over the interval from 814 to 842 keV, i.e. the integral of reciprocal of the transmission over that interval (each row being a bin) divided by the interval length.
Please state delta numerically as 0.07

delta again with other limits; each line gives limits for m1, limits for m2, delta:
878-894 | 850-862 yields 0.08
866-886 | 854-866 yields 0.06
